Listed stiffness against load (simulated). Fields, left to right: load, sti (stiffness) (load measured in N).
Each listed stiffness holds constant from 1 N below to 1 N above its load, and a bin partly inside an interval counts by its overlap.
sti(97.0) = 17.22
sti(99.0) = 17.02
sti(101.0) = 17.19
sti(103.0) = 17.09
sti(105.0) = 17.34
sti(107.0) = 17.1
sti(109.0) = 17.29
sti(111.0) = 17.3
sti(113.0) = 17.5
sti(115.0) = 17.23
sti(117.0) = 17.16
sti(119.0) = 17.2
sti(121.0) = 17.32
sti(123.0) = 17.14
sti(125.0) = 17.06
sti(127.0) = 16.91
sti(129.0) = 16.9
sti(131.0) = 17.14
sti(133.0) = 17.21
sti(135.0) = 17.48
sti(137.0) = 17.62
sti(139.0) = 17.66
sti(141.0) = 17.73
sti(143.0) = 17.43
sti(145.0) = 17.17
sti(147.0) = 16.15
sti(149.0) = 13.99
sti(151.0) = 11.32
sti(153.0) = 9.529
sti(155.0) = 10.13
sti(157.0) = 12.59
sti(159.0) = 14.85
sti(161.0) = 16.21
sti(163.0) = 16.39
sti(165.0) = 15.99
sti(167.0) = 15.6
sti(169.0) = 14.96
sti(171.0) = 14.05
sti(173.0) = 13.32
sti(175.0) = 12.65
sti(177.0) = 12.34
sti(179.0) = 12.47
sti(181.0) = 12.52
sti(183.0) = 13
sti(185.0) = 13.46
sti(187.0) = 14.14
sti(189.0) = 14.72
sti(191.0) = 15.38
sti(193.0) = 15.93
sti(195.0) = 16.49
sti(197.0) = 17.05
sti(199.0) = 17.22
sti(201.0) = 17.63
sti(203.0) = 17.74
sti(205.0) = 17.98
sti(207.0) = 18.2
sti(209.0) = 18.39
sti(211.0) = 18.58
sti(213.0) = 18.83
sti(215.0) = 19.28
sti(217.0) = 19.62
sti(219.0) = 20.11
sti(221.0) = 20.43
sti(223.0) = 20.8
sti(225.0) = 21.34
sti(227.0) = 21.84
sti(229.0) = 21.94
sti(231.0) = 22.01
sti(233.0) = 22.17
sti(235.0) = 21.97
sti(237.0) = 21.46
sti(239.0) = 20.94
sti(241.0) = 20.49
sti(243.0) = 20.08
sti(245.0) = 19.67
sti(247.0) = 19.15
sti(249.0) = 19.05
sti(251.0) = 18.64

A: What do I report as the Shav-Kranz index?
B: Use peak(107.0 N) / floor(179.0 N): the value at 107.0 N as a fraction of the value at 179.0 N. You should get 1.37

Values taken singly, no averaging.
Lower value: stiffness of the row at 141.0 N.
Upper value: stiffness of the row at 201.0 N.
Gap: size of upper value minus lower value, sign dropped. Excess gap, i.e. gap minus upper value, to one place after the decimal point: -17.5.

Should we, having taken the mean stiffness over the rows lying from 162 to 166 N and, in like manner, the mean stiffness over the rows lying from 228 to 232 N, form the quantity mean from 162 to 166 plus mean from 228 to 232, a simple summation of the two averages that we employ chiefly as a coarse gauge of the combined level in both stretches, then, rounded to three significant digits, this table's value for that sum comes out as 38.2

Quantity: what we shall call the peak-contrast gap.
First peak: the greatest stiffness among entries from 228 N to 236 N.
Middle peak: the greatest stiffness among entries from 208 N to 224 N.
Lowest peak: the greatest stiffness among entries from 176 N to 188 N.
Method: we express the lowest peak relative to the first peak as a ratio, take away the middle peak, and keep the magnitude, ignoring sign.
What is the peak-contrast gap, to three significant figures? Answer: 20.2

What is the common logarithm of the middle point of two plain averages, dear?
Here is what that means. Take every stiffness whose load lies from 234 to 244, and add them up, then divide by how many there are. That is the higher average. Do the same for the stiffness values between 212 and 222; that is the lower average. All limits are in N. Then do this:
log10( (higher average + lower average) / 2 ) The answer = 1.31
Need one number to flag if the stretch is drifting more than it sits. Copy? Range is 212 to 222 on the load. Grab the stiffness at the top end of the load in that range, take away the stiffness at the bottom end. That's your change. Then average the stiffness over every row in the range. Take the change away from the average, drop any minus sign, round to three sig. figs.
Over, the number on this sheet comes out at 18.1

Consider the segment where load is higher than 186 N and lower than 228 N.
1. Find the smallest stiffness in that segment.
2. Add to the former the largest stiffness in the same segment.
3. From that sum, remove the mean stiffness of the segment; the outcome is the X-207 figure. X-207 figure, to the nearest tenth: 17.8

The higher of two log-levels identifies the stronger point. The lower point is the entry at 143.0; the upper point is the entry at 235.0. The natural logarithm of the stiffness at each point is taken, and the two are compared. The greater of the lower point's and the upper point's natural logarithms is 3.09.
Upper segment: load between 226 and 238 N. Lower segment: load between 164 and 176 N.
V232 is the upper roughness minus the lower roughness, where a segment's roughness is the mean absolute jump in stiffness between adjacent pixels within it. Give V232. -0.46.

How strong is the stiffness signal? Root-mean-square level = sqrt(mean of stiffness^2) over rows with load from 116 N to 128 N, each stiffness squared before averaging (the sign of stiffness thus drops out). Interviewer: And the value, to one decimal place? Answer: 17.1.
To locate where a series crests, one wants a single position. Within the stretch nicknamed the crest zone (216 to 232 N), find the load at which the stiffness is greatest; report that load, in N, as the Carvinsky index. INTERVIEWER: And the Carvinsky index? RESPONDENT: 231.0 N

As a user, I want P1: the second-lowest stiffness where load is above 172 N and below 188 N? 12.47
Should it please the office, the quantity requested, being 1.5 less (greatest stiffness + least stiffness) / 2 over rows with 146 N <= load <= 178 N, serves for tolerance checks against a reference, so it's -11.5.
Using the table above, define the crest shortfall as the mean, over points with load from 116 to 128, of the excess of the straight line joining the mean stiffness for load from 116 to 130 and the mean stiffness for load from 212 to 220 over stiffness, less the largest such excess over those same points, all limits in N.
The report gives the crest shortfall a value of -0.3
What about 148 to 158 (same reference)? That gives -2.0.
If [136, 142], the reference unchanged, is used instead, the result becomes 0.0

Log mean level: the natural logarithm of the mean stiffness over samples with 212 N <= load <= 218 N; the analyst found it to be 2.96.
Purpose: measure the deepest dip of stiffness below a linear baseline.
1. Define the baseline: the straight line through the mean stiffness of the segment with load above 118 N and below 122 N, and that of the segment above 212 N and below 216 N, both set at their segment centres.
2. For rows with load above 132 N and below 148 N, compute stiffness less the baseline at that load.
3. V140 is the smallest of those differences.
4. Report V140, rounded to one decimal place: -1.6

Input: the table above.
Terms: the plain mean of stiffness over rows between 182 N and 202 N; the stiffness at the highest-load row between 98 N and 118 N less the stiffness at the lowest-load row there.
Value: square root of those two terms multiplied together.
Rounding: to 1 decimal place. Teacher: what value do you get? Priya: 1.5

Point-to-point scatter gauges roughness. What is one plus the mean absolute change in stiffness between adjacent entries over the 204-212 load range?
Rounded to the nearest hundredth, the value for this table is 1.20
